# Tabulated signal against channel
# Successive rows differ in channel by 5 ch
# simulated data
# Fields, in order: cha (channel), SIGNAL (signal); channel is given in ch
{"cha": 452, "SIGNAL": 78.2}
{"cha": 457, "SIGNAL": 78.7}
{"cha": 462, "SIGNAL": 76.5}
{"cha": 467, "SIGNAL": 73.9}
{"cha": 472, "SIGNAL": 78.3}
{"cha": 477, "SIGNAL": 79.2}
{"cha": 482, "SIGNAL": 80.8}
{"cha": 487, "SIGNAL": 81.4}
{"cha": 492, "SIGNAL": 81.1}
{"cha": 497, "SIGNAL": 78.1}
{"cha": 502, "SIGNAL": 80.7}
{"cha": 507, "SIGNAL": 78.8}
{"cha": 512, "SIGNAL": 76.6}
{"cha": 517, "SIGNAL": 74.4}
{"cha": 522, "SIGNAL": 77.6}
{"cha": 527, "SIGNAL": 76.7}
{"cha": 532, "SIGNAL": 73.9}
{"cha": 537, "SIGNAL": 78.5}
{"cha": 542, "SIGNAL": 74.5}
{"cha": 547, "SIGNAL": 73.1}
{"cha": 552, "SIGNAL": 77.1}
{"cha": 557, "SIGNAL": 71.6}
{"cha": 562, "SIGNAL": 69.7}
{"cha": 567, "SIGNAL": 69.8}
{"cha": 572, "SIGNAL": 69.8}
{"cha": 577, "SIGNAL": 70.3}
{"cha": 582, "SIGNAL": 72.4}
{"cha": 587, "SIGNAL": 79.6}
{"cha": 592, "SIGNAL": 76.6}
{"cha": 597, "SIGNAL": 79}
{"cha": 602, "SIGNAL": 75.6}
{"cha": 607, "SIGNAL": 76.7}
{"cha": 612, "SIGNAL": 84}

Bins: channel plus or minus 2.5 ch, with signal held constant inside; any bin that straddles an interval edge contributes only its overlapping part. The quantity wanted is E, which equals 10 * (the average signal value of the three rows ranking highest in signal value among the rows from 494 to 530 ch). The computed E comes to 792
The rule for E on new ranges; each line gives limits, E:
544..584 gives 742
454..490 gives 805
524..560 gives 774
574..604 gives 784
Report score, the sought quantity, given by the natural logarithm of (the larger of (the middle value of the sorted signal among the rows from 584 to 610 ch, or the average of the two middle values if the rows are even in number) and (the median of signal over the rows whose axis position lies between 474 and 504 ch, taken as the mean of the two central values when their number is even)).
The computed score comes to 4.391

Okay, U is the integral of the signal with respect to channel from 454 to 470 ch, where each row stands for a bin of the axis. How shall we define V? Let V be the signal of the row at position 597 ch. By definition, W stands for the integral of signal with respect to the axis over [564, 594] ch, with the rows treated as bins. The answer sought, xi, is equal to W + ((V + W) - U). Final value 3233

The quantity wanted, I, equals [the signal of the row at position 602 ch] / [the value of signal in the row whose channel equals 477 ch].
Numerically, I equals 0.95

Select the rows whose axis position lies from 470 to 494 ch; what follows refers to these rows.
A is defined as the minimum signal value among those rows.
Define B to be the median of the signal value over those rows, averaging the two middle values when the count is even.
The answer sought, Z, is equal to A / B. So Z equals 0.969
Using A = 78.3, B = 80.8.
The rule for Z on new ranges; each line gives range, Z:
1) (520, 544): 0.963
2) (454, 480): 0.944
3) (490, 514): 0.972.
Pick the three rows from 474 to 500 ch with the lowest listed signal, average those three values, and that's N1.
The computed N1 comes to 79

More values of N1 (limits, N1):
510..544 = 74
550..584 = 70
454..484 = 76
